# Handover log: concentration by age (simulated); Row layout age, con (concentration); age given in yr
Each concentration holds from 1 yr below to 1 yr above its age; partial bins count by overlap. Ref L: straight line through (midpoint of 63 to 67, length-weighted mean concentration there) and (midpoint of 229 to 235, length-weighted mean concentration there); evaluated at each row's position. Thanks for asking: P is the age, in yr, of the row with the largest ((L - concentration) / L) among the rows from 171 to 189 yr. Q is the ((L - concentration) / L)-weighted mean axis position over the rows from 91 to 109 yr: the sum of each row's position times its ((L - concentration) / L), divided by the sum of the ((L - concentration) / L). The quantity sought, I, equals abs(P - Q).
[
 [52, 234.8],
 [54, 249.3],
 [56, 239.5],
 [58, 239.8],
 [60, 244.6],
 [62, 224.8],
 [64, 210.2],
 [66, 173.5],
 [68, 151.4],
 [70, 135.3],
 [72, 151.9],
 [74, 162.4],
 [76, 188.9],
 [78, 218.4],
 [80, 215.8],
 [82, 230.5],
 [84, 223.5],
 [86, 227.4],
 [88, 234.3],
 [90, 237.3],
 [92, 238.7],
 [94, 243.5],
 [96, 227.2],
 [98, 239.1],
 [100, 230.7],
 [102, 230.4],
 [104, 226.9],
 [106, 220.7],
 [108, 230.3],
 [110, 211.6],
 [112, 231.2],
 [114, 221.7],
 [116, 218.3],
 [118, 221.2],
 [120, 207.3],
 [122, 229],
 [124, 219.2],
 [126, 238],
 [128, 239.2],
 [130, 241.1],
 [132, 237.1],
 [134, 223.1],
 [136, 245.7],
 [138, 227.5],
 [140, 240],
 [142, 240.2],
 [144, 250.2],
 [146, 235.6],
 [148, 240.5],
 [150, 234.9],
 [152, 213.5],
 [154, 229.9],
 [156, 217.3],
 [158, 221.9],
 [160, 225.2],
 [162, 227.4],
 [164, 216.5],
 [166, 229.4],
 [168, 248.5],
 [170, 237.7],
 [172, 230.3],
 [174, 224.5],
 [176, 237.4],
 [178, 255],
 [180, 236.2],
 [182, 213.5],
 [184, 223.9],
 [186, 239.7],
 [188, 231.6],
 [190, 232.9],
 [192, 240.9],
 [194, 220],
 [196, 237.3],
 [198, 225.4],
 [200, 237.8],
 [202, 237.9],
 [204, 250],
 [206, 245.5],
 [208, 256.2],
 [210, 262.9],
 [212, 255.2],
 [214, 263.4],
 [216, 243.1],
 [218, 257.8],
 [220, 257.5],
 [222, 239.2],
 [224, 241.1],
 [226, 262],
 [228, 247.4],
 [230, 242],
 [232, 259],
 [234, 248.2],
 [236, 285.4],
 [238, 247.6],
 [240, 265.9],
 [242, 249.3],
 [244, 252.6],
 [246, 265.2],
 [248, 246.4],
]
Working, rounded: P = 182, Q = 98.7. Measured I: 83.3 yr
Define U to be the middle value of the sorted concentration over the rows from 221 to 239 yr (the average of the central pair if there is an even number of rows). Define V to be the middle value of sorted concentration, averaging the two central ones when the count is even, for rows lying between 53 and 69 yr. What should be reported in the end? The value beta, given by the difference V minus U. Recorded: -15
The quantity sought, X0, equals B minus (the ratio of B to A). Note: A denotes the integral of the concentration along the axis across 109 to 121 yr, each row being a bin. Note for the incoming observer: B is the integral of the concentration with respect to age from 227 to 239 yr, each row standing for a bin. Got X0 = 3058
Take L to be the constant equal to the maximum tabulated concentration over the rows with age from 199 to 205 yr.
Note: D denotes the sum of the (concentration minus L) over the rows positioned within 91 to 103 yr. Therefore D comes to -90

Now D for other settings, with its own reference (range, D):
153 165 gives -162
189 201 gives -106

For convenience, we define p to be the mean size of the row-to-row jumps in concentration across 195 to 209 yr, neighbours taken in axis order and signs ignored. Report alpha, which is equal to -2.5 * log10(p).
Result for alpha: -2.34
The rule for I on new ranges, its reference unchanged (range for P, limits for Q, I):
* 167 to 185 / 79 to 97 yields 93.4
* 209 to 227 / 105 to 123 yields 109.3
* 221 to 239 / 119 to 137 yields 92.3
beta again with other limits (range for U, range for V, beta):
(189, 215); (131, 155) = -5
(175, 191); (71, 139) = -7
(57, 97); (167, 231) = 16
